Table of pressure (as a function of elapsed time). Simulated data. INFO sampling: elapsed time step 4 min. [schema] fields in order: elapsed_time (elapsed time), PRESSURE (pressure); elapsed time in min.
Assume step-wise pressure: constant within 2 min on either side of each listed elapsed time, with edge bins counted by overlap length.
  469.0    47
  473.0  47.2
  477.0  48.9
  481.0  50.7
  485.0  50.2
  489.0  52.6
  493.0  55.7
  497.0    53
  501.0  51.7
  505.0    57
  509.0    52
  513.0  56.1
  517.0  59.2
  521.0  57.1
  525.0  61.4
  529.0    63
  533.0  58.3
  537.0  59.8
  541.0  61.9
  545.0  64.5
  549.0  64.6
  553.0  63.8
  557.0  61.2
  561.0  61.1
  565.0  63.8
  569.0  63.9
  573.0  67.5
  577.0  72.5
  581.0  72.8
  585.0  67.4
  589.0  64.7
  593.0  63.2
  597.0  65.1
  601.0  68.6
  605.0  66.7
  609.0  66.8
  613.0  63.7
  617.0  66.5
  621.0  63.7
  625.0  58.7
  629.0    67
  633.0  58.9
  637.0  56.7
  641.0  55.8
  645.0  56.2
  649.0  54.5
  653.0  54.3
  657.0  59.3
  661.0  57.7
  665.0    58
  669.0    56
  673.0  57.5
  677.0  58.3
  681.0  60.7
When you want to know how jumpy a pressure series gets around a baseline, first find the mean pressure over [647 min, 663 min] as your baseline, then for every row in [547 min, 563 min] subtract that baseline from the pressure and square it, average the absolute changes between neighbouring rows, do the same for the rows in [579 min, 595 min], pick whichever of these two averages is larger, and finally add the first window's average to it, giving 89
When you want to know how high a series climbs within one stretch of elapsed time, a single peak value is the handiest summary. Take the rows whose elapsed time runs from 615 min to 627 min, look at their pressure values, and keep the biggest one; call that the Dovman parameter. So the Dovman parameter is 66.5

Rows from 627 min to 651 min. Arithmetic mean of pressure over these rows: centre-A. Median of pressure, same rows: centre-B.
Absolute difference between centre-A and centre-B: 1.7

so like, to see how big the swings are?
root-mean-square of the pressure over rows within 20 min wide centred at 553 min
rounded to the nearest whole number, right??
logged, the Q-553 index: 63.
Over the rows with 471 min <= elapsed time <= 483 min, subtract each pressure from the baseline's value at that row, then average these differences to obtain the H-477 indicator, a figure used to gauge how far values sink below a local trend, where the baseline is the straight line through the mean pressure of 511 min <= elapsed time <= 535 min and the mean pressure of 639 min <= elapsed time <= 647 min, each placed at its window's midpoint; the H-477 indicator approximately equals 11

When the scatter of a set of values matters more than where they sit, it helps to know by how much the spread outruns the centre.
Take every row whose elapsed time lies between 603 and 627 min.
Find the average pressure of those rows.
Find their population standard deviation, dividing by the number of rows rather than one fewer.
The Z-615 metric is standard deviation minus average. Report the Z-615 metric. -61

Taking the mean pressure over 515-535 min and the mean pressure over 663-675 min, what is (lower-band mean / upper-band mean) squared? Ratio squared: 1.09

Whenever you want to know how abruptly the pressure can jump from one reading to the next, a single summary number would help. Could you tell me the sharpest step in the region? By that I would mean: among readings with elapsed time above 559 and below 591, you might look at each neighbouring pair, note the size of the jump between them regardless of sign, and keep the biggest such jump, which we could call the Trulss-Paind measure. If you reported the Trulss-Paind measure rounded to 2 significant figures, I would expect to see 5.4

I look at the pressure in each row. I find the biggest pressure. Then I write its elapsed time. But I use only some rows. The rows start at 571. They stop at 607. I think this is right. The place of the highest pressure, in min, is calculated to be 581.0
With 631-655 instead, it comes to 633.0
